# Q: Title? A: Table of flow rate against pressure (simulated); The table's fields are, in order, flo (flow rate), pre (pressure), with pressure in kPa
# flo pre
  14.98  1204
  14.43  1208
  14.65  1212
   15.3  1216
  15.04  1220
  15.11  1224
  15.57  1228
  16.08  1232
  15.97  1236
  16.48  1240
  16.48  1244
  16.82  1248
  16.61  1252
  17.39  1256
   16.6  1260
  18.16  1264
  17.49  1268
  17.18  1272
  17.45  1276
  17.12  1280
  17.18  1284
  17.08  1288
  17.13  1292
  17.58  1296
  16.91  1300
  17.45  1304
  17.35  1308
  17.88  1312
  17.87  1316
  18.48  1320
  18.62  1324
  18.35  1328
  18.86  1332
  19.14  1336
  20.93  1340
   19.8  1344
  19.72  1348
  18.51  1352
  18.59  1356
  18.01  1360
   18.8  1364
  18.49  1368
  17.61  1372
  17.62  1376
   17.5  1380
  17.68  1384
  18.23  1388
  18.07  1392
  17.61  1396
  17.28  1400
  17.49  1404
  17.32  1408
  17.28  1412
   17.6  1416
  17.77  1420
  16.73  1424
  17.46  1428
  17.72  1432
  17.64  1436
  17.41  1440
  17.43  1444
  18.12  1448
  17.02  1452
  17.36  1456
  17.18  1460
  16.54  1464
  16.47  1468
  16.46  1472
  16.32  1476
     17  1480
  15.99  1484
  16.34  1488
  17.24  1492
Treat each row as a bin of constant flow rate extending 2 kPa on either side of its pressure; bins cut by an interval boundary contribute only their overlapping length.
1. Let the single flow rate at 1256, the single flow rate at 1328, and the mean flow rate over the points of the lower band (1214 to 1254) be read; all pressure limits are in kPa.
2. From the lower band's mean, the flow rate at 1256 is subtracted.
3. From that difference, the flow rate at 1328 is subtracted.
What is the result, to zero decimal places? -20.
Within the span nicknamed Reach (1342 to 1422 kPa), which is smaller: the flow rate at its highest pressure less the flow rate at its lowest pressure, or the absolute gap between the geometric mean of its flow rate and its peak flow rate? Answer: -2.0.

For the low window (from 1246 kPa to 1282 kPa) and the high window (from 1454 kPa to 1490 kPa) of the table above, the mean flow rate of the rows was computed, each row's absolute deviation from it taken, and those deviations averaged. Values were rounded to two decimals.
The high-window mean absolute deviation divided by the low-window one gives 0.98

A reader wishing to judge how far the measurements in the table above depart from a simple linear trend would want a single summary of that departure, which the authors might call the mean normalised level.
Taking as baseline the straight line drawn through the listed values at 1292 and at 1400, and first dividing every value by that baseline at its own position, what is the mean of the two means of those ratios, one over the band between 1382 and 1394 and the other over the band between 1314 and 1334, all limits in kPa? 1.06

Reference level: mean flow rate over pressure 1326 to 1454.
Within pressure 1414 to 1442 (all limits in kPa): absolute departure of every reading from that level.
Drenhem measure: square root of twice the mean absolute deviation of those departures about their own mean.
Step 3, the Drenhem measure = 0.69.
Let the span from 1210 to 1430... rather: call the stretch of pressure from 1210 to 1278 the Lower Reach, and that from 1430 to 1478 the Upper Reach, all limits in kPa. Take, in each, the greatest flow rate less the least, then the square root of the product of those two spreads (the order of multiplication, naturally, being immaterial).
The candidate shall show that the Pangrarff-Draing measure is 2.5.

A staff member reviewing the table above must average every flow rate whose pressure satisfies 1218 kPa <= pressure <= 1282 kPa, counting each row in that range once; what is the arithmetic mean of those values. 16.6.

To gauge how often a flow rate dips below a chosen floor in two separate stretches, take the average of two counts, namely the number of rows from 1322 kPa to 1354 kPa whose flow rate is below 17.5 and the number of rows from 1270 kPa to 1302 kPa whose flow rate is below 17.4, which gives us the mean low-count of 3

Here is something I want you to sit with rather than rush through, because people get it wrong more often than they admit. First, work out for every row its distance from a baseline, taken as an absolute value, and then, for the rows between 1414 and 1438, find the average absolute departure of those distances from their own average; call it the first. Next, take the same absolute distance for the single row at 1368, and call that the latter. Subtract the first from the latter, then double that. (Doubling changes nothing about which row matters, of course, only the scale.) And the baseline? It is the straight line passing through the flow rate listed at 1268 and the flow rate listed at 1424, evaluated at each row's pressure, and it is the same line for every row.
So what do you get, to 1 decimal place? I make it 2.5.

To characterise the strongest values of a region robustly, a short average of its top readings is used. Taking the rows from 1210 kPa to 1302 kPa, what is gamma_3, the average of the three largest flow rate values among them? 17.7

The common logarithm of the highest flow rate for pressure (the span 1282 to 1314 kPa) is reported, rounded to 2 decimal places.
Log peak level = 1.25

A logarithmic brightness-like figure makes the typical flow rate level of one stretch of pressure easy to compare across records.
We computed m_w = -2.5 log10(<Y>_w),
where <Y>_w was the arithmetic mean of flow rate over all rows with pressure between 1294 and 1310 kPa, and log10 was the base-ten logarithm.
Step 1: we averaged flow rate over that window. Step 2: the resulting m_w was -3.10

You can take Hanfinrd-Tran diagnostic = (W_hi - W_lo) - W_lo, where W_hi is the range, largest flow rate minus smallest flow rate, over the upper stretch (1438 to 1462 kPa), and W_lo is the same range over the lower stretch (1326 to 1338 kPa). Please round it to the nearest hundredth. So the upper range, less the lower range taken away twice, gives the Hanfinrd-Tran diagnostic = -0.48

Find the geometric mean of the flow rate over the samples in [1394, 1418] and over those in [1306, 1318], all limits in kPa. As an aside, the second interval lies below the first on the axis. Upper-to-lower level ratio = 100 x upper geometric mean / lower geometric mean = 98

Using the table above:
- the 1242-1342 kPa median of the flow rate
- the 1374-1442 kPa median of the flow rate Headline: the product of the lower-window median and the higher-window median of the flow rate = 307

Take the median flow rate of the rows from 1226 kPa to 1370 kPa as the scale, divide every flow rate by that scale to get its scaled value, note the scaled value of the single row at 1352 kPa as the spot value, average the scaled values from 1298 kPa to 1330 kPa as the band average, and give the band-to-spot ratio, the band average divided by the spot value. 0.97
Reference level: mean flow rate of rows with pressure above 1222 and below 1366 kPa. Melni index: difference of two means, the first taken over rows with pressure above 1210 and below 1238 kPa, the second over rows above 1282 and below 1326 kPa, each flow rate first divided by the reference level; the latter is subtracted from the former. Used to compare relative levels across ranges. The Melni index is -0.13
